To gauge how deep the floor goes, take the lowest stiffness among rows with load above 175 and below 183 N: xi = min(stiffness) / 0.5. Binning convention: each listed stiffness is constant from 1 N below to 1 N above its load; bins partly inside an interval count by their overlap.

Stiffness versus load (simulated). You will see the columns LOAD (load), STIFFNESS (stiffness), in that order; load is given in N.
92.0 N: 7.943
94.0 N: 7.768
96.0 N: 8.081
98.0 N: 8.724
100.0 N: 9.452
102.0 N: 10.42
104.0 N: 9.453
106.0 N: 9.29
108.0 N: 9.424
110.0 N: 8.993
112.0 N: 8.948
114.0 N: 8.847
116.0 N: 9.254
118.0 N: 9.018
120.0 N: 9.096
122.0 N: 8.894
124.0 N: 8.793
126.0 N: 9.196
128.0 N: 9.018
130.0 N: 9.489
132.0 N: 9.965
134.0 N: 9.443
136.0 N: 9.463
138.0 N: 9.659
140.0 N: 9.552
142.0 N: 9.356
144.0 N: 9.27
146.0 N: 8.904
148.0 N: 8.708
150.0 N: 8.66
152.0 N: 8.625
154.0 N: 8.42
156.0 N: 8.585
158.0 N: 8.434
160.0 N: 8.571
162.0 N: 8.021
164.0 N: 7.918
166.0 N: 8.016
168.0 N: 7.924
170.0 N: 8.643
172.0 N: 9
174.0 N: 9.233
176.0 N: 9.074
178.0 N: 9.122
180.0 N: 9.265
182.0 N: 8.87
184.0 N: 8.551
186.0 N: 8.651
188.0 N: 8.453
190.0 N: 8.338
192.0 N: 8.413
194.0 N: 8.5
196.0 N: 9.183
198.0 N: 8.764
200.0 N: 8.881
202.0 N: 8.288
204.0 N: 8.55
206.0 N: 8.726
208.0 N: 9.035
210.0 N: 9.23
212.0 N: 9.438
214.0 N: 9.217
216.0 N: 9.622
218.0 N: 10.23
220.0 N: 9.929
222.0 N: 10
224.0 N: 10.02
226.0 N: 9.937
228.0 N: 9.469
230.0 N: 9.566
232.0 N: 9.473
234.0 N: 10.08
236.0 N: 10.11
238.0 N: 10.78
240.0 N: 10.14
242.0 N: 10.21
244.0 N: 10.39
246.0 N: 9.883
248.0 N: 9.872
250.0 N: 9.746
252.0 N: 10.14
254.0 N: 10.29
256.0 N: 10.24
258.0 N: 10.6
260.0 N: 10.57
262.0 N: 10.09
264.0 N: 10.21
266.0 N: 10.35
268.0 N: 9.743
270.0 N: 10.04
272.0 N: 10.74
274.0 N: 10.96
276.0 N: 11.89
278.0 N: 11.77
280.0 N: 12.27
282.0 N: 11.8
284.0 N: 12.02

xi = 17.7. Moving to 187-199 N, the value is 16.7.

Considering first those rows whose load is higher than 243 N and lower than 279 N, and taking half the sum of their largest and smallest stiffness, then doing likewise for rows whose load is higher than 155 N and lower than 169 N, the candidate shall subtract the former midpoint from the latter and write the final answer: -2.6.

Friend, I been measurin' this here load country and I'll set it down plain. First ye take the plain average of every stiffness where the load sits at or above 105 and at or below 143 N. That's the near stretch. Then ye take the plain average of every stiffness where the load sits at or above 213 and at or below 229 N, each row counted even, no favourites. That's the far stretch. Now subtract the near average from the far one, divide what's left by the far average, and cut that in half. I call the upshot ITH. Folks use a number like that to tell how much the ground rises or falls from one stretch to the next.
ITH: 0.03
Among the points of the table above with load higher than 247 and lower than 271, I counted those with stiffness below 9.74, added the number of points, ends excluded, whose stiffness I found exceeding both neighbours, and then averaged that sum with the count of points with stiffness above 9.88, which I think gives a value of 6.00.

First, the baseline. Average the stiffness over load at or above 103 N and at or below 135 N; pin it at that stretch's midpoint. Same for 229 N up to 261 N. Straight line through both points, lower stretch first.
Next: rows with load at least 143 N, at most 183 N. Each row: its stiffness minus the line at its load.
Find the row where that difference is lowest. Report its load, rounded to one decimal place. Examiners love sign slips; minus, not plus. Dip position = 168.0 N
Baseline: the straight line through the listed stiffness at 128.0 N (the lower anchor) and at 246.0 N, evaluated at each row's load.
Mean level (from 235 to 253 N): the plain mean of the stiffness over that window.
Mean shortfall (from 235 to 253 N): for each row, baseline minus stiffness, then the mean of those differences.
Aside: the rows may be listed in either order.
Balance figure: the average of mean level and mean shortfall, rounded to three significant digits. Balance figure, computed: 4.93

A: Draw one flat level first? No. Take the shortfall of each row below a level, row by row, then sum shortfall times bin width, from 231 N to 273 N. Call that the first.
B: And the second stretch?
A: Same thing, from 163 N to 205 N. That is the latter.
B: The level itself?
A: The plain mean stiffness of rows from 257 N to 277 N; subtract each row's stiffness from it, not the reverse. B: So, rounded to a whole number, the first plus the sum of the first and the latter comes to 107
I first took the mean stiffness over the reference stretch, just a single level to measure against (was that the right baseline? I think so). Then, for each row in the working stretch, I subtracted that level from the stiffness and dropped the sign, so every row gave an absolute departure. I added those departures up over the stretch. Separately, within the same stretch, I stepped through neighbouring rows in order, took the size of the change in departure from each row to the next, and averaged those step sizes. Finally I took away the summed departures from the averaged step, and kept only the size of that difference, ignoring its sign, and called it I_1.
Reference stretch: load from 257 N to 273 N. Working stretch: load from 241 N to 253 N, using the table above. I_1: 1.5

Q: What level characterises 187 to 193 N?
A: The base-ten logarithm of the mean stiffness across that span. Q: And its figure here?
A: 0.92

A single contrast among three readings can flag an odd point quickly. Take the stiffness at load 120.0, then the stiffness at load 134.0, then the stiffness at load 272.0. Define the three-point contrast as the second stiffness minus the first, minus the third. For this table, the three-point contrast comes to -10.4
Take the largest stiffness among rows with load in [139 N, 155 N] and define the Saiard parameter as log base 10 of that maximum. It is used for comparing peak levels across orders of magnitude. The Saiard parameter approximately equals 0.98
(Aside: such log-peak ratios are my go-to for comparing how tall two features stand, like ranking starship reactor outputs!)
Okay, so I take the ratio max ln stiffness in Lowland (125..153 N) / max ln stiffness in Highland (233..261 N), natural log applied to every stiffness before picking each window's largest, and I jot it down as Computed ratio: 0.97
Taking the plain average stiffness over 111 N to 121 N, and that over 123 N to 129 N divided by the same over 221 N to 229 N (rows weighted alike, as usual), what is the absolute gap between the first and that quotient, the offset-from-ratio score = 8.1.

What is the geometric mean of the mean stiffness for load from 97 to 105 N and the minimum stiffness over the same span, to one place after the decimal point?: 9.1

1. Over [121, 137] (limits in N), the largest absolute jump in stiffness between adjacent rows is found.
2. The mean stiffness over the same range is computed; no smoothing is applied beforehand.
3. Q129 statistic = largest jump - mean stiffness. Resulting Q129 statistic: -8.8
